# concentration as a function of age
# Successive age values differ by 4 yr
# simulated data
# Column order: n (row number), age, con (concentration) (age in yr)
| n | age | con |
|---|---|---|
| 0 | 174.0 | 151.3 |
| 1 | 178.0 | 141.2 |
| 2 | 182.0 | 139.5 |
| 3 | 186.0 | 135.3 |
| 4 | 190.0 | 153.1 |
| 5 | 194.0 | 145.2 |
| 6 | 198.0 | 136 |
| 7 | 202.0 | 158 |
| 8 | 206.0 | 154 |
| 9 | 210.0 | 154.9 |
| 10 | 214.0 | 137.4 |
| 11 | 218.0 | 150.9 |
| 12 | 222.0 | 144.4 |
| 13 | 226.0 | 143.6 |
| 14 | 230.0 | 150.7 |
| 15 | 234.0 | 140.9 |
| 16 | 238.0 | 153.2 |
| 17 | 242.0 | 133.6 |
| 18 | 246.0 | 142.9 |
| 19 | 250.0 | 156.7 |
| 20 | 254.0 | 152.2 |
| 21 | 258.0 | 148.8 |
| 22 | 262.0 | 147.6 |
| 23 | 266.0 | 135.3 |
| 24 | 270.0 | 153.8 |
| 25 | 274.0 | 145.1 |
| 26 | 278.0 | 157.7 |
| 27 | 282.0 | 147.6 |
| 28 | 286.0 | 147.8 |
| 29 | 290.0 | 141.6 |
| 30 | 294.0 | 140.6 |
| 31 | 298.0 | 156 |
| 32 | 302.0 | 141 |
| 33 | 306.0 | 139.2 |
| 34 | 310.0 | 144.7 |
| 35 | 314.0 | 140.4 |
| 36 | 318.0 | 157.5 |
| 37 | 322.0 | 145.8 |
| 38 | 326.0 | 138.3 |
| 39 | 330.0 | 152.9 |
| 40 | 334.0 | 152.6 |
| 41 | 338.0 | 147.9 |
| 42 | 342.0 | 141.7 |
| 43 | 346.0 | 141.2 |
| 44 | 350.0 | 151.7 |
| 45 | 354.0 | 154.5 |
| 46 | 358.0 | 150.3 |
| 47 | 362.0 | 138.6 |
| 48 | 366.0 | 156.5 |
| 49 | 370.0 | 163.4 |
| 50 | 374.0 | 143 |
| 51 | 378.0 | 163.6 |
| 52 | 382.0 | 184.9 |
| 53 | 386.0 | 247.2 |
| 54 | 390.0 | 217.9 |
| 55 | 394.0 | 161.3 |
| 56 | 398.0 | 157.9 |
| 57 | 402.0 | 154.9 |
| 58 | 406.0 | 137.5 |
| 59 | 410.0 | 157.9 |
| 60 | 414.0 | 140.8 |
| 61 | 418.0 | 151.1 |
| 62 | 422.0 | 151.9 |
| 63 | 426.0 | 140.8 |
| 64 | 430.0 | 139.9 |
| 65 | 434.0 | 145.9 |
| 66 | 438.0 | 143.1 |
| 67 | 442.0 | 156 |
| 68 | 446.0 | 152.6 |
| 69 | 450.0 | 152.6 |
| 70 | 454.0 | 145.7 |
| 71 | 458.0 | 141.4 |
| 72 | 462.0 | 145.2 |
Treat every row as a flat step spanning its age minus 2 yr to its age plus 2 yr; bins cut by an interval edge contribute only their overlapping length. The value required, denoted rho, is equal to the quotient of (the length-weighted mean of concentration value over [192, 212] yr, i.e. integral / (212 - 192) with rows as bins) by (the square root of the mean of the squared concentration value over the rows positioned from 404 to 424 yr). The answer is 1.01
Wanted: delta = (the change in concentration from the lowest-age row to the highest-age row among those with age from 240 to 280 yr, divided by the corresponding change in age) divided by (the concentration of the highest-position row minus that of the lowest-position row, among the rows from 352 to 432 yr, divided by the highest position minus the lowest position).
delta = -3.5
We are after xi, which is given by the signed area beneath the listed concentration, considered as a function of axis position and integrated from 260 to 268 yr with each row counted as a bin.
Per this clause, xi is 1132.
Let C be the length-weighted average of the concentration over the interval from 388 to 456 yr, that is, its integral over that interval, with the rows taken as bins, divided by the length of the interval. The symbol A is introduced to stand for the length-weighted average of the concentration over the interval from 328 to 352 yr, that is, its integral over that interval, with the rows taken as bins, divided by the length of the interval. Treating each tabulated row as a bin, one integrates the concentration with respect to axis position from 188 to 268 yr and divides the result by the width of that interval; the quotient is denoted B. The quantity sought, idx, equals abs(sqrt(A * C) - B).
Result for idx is 4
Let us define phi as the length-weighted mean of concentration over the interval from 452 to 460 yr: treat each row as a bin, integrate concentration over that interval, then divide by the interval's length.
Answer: 144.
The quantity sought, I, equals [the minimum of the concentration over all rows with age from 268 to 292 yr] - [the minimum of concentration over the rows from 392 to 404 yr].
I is -13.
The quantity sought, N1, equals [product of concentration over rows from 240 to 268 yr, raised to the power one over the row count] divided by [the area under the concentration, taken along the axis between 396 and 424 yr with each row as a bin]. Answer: 0.0345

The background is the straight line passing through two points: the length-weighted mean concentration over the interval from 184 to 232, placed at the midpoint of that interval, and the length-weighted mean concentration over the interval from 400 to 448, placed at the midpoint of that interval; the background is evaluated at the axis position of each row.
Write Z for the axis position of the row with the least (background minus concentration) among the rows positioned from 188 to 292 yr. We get 202.0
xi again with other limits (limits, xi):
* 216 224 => 1181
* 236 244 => 1147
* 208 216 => 1169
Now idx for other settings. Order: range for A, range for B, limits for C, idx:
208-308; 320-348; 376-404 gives 18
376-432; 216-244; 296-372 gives 11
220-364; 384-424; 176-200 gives 24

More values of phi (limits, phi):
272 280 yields 151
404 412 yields 148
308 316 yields 143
